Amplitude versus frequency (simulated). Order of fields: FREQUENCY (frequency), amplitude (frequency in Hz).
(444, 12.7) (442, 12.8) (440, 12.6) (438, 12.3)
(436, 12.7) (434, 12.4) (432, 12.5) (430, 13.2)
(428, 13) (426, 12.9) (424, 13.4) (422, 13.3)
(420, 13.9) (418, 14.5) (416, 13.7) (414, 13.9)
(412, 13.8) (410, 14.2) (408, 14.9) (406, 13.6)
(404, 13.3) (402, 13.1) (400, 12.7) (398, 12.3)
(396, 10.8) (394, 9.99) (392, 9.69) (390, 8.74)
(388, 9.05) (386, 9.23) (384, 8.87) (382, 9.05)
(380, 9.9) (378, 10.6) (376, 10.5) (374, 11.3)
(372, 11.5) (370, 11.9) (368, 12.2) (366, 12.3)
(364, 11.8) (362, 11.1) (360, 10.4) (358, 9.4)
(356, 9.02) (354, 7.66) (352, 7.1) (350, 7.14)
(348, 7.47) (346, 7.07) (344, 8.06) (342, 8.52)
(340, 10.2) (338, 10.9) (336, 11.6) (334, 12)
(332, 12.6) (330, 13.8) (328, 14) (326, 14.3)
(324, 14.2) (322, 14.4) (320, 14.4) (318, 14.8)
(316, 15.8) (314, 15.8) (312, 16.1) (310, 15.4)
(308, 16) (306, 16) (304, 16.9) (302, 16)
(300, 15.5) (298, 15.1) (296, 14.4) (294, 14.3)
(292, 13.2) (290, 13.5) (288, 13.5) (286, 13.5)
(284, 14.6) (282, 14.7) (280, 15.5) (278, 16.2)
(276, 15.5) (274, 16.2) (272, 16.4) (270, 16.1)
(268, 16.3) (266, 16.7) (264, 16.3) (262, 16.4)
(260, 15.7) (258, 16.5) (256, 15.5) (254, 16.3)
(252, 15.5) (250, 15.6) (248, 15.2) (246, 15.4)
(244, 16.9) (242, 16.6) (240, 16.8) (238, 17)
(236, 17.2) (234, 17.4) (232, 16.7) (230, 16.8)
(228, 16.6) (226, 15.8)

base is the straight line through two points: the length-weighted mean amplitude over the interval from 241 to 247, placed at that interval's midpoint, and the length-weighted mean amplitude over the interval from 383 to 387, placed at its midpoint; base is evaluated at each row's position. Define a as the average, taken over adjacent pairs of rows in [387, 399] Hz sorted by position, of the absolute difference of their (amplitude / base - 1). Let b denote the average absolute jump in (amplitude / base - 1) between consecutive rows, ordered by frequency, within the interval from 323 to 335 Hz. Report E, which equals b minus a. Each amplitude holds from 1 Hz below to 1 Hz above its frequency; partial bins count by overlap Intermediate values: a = 0.099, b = 0.035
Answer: -0.06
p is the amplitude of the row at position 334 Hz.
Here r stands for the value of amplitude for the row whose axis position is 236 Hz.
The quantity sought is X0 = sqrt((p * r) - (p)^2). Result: 7.9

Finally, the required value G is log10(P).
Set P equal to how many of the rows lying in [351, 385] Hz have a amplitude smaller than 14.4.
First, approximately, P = 17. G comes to 1.2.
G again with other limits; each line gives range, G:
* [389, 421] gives 1.1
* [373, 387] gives 0.8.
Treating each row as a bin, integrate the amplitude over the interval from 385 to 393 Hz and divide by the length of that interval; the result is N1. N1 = 9.2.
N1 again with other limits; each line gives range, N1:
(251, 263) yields 16.0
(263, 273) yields 16.4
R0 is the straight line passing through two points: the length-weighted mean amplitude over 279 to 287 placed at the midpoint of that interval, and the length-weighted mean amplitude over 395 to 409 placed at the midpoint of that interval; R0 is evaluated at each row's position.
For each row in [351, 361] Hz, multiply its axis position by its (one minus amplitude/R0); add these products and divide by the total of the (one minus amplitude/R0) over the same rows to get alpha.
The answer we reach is 355.3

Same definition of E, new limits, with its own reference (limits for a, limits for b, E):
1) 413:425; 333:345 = 0.00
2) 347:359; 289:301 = -0.01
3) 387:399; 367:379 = -0.07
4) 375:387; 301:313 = 0.00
